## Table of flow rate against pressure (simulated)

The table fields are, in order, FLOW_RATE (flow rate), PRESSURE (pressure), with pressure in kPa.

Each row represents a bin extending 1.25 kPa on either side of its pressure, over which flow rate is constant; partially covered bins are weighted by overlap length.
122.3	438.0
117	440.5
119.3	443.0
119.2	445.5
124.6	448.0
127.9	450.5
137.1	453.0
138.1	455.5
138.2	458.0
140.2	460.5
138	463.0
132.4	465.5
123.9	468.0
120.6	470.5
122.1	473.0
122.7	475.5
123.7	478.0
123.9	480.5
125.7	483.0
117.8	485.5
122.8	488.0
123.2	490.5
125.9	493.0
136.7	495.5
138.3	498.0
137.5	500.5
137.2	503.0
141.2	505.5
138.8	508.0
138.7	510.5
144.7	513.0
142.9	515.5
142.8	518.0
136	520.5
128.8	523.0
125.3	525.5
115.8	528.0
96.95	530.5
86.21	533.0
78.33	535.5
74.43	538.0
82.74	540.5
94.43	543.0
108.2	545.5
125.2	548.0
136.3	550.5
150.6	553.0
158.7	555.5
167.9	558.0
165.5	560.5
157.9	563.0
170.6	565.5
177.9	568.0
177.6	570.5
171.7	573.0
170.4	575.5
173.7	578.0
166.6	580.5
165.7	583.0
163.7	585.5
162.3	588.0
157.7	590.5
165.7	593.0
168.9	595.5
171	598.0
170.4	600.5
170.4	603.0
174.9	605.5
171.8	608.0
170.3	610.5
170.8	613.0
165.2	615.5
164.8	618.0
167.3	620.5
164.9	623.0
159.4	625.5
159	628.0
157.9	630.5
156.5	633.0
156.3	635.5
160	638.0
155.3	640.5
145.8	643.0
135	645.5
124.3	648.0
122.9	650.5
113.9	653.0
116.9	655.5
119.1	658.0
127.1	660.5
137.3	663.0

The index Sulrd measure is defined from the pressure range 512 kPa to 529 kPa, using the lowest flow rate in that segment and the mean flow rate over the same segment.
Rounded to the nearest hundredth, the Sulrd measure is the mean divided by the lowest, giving 1.16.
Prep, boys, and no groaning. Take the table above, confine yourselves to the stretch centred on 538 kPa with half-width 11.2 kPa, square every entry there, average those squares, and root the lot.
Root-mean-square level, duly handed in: 97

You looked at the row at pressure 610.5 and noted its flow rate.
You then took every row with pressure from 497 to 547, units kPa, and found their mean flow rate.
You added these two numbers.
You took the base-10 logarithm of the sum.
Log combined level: 2.46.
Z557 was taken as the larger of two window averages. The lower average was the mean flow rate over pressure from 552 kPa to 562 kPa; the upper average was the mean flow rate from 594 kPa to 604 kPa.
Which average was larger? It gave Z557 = 170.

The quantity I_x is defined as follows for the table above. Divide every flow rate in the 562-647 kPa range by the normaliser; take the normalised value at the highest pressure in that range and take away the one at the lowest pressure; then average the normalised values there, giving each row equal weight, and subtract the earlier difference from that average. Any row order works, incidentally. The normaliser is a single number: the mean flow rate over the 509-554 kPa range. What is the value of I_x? 1.60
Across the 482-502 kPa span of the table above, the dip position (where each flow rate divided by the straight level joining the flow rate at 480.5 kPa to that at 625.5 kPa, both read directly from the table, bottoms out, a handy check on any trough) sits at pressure 485.5 kPa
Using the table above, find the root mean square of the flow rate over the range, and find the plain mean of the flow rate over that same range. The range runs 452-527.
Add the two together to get 265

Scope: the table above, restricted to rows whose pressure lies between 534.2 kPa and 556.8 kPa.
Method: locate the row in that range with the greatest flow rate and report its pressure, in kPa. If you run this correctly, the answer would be 555.5 kPa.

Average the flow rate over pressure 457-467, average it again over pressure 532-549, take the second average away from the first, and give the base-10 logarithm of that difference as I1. 1.65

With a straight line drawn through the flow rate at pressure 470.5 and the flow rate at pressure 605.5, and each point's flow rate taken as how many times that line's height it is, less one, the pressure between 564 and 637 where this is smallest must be 635.5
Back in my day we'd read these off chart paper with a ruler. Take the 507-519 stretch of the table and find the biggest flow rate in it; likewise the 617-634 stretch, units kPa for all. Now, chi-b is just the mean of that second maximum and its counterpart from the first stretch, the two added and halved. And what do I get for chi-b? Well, 156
